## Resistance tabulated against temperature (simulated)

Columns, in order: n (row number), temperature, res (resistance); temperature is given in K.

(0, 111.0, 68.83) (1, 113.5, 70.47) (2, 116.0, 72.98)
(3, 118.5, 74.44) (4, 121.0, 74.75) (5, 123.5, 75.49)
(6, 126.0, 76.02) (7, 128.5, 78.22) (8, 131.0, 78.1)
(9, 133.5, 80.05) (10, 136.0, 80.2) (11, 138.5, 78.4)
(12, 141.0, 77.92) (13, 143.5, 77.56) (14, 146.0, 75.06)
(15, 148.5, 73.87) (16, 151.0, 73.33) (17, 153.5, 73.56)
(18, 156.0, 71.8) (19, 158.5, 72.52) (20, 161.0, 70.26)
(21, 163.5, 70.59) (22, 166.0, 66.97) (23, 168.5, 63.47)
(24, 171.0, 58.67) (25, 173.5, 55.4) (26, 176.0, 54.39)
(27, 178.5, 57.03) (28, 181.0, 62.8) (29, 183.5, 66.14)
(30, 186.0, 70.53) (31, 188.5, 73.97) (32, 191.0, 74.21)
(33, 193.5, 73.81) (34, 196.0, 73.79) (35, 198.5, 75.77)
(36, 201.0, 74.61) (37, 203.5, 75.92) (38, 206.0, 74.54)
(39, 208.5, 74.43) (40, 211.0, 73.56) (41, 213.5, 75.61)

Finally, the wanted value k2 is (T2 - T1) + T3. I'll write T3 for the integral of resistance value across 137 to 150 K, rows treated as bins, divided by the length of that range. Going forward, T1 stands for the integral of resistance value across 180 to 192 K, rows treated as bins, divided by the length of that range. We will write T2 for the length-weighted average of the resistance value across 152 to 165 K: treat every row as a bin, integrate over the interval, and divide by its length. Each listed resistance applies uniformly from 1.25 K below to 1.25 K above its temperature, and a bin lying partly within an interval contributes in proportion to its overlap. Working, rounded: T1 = 70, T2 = 71.7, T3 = 76.6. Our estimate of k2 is 79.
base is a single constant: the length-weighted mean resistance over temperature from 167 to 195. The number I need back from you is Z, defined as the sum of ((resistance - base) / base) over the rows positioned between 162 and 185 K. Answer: -0.4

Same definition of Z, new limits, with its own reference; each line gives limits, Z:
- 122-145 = 1.9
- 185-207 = 1.3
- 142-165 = 1.2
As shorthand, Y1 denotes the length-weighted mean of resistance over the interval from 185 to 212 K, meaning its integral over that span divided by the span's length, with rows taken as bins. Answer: 74.1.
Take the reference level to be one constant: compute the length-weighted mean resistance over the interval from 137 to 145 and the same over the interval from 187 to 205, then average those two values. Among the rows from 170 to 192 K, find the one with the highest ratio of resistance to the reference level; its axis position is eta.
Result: 191.0 K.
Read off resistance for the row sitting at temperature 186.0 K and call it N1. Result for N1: 70.53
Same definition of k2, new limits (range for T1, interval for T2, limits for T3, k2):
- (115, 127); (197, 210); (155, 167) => 71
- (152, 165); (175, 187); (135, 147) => 68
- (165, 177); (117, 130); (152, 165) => 88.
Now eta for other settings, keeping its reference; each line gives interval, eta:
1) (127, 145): 136.0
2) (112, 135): 133.5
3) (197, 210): 203.5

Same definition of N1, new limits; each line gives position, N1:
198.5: 75.77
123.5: 75.49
